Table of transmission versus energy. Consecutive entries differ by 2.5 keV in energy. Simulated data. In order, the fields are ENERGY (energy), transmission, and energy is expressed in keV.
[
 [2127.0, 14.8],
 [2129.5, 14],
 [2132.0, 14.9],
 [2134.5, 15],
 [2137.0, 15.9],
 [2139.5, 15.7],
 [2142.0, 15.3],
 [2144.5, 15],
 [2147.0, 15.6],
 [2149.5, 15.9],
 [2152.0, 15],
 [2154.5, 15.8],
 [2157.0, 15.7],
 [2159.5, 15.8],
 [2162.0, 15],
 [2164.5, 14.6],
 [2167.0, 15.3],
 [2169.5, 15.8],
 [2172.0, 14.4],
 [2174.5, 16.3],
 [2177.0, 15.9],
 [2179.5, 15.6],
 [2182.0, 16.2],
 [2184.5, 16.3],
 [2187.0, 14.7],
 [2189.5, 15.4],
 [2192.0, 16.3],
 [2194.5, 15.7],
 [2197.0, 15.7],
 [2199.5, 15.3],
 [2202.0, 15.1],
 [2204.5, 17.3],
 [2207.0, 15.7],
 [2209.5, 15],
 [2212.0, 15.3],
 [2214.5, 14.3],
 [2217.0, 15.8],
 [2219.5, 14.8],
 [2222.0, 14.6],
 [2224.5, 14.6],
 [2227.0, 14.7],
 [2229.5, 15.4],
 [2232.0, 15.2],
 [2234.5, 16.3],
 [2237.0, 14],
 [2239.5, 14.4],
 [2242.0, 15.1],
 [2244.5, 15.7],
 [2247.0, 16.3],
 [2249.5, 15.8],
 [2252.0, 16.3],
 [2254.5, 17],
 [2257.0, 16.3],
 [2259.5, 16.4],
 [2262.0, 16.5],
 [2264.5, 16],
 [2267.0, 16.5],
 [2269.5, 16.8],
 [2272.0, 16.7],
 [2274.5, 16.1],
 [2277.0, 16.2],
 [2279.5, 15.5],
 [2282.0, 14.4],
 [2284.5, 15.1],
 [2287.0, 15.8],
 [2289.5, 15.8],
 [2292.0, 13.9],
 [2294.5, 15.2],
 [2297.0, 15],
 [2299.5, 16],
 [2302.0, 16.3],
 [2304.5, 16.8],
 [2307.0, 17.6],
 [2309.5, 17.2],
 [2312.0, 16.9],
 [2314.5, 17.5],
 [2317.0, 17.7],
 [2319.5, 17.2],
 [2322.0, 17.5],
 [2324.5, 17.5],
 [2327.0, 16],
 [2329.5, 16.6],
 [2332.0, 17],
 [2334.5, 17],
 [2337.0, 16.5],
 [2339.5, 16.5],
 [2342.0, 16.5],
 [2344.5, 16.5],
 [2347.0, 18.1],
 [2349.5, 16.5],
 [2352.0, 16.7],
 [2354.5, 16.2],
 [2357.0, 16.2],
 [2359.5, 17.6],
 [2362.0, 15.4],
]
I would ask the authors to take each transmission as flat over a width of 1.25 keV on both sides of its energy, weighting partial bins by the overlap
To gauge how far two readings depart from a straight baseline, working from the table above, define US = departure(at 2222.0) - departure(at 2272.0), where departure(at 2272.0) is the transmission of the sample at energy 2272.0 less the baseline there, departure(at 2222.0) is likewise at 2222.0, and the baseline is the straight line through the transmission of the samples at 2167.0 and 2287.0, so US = -1.9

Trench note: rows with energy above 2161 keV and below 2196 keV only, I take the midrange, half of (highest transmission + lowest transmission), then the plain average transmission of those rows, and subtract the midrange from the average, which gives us 0.19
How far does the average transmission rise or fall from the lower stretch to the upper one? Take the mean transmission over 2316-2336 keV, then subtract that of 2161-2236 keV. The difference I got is 1.6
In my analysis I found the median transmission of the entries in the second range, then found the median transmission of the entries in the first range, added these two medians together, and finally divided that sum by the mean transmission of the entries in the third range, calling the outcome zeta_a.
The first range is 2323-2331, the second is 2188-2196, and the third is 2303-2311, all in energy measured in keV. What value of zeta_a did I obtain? 1.88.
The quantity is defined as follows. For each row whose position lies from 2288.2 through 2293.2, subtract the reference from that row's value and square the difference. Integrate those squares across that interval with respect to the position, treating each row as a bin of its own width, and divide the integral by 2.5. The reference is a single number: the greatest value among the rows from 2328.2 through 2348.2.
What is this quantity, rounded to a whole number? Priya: 23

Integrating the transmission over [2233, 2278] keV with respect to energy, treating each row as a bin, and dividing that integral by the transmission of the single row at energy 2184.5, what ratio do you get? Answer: 44.2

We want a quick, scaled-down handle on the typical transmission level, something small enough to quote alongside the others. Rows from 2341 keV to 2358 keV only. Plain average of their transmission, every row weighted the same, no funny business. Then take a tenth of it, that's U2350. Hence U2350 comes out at 1.67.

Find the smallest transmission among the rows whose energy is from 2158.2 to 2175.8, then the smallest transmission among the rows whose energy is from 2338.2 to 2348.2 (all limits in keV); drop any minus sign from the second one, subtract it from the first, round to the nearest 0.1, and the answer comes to -2.1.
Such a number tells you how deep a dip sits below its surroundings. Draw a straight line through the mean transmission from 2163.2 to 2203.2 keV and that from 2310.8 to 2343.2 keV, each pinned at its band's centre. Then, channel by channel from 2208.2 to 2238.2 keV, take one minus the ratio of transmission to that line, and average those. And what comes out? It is 0.058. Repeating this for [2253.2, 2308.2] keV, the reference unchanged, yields 0.030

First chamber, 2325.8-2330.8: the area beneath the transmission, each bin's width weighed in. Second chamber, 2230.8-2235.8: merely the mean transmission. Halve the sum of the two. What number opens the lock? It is 48.6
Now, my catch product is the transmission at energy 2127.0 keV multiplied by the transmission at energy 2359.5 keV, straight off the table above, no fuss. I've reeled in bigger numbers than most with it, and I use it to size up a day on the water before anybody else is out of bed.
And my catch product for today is 260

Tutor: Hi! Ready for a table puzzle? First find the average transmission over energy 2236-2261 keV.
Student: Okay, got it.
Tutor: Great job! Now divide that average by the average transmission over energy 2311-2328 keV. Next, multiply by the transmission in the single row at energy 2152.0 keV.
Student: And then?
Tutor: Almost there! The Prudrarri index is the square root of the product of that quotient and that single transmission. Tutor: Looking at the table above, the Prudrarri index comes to 3.71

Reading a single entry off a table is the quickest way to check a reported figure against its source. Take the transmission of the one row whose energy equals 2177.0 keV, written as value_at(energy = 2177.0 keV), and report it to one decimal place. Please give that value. 15.9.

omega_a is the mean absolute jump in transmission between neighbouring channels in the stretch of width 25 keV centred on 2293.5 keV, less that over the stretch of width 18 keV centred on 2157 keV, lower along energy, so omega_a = 0.22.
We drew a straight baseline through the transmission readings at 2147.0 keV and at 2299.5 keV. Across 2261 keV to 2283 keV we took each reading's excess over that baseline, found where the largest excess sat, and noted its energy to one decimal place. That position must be 2269.5 keV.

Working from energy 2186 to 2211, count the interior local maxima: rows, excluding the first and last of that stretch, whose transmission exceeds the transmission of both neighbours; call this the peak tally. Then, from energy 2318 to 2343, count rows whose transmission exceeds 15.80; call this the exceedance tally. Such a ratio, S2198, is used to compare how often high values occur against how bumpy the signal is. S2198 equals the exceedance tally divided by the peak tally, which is 5.0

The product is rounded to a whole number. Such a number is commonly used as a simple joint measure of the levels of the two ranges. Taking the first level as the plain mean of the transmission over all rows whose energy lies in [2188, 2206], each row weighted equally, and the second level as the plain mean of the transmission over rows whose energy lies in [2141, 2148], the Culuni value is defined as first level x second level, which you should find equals 242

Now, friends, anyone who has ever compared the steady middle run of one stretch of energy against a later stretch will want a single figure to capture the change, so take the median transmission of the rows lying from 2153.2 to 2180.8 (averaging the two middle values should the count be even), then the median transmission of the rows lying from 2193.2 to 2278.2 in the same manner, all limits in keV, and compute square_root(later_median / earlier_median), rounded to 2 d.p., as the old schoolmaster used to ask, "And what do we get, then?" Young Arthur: 1.00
